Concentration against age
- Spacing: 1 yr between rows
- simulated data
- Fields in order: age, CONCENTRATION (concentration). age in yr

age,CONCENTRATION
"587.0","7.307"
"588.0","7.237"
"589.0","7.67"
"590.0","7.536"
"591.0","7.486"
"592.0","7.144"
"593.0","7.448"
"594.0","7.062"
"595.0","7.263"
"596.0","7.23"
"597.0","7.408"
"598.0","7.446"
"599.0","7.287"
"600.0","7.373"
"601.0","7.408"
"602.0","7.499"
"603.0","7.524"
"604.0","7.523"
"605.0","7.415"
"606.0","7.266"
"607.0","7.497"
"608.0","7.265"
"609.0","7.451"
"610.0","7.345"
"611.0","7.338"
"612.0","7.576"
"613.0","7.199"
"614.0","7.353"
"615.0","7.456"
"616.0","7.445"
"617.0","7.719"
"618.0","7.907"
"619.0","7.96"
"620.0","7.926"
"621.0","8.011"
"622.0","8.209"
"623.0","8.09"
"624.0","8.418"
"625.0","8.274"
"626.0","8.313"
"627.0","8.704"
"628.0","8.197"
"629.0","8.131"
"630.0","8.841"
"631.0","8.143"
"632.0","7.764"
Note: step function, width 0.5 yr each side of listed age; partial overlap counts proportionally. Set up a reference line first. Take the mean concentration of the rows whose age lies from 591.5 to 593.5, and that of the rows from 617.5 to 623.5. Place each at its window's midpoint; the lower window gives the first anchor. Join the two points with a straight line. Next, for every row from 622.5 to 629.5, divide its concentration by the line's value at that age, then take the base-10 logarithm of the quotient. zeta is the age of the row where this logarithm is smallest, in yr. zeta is 629.0 yr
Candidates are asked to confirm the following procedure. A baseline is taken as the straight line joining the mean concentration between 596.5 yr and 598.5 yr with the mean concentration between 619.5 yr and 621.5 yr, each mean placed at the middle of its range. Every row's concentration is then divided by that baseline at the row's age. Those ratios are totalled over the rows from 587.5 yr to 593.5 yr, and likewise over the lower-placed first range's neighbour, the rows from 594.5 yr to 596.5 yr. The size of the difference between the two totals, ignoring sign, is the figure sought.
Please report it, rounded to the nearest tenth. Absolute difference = 4.2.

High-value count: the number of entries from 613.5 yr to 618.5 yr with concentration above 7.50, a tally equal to 2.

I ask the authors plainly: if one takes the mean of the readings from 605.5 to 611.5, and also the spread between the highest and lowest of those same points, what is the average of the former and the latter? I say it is 3.8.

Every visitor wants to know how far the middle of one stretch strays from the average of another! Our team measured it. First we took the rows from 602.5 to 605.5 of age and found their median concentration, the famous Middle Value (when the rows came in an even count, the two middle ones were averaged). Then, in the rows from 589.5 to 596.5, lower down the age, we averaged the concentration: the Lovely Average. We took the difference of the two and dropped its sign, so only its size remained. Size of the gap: 0.21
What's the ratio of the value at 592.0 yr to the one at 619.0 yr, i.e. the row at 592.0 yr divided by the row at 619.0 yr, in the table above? 0.90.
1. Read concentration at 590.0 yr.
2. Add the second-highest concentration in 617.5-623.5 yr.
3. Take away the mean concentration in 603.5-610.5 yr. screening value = 8.23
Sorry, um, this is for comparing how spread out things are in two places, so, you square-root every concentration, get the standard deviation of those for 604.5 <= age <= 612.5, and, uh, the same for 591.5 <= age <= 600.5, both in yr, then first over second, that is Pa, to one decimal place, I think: 0.8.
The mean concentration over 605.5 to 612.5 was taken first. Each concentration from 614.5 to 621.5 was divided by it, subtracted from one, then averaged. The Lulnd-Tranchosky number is -0.052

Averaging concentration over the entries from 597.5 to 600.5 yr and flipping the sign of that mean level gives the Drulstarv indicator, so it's -7.4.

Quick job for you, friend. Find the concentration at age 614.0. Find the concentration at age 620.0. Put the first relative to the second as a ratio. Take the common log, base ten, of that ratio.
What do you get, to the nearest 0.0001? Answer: -0.0326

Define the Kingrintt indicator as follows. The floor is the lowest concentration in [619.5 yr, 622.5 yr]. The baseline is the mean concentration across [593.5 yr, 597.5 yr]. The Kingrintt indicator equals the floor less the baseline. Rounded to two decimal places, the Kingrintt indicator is 0.69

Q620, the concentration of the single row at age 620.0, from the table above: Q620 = 7.926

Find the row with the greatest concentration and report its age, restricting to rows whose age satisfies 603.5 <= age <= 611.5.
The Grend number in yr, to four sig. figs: 604.0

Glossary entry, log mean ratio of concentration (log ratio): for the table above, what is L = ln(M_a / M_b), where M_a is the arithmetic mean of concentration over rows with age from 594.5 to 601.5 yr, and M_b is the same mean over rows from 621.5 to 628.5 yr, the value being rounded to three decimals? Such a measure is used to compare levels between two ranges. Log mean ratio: -0.124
